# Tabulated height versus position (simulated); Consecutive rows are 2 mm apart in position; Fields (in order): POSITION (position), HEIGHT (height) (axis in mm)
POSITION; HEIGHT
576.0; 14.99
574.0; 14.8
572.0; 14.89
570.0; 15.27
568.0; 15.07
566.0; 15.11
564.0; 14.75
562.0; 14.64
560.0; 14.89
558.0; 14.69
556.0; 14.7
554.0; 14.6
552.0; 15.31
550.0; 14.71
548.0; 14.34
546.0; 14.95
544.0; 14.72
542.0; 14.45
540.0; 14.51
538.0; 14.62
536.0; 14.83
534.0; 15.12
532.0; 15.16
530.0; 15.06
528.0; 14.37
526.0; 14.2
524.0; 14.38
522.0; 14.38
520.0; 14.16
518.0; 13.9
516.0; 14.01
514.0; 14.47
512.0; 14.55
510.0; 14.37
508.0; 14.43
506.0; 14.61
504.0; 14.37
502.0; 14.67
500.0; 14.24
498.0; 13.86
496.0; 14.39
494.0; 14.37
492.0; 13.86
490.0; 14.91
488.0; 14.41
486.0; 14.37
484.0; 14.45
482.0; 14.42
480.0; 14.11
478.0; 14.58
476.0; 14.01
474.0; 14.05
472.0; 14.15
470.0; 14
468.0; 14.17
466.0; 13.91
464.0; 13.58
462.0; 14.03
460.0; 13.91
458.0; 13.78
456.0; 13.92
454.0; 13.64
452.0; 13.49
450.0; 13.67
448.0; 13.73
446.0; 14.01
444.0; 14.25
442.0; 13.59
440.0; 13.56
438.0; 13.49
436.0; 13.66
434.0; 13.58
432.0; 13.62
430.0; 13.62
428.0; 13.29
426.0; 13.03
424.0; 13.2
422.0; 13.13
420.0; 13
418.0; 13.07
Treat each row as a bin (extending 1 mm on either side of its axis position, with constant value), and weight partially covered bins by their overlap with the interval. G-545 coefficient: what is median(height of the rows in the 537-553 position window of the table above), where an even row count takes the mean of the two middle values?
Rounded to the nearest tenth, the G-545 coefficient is 14.7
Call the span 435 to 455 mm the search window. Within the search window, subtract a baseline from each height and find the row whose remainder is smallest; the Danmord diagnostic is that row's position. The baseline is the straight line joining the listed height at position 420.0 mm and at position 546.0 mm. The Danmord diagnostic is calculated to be 452.0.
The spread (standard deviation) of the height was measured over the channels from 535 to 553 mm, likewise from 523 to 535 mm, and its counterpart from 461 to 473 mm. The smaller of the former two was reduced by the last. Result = 0.08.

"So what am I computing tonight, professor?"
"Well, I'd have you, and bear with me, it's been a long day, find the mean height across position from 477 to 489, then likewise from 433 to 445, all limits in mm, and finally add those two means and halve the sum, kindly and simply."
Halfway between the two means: 14.0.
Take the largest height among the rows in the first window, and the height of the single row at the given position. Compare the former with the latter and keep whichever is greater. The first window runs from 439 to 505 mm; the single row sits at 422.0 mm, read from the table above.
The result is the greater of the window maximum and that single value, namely 14.9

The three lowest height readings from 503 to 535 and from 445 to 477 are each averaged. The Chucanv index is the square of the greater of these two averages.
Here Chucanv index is 197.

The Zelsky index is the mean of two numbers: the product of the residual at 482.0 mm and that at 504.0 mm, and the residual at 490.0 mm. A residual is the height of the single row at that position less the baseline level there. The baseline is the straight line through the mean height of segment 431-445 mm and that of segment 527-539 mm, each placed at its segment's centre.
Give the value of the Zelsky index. 0.28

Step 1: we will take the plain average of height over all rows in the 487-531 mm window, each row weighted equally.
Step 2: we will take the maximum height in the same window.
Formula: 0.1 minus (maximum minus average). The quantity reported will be -0.6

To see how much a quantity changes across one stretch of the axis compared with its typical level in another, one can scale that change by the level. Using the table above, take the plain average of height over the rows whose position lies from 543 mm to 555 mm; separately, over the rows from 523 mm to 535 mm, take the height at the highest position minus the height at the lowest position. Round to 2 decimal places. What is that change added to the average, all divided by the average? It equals 1.05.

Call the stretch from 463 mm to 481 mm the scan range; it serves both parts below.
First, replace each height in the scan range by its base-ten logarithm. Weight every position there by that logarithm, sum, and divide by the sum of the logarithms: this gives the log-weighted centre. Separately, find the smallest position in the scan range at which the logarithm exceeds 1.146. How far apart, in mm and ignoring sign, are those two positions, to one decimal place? 4.0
